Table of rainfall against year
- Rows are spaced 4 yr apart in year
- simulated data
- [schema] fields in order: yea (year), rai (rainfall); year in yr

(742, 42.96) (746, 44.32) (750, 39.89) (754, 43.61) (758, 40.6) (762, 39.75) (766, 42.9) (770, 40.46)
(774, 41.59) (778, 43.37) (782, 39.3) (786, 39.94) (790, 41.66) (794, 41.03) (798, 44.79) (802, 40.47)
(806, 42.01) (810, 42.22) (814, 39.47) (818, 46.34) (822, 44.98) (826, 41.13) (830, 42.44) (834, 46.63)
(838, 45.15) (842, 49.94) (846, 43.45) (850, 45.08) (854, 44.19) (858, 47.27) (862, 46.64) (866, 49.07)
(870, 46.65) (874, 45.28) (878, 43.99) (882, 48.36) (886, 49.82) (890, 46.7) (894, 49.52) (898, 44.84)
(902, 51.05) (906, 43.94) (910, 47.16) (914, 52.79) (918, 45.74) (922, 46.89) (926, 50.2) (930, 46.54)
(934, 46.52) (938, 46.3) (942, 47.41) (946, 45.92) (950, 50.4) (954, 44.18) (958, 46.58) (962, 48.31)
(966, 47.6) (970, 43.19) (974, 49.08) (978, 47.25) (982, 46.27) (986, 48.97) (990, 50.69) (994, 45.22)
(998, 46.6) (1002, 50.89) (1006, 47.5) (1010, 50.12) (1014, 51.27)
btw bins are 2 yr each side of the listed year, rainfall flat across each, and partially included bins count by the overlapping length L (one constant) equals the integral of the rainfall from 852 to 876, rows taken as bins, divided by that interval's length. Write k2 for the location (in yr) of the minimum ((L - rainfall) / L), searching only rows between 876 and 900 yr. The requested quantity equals 886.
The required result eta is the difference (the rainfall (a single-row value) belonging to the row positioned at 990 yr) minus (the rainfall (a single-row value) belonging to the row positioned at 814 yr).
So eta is 11.2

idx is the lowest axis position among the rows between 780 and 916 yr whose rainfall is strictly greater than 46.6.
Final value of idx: 834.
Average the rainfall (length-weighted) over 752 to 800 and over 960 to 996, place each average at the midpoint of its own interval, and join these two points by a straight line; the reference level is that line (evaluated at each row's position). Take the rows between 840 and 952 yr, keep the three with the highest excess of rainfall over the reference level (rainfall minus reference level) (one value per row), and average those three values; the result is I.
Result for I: 6.5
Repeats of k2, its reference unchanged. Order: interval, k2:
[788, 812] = 798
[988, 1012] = 1002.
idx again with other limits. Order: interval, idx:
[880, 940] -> 882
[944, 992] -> 950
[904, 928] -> 910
